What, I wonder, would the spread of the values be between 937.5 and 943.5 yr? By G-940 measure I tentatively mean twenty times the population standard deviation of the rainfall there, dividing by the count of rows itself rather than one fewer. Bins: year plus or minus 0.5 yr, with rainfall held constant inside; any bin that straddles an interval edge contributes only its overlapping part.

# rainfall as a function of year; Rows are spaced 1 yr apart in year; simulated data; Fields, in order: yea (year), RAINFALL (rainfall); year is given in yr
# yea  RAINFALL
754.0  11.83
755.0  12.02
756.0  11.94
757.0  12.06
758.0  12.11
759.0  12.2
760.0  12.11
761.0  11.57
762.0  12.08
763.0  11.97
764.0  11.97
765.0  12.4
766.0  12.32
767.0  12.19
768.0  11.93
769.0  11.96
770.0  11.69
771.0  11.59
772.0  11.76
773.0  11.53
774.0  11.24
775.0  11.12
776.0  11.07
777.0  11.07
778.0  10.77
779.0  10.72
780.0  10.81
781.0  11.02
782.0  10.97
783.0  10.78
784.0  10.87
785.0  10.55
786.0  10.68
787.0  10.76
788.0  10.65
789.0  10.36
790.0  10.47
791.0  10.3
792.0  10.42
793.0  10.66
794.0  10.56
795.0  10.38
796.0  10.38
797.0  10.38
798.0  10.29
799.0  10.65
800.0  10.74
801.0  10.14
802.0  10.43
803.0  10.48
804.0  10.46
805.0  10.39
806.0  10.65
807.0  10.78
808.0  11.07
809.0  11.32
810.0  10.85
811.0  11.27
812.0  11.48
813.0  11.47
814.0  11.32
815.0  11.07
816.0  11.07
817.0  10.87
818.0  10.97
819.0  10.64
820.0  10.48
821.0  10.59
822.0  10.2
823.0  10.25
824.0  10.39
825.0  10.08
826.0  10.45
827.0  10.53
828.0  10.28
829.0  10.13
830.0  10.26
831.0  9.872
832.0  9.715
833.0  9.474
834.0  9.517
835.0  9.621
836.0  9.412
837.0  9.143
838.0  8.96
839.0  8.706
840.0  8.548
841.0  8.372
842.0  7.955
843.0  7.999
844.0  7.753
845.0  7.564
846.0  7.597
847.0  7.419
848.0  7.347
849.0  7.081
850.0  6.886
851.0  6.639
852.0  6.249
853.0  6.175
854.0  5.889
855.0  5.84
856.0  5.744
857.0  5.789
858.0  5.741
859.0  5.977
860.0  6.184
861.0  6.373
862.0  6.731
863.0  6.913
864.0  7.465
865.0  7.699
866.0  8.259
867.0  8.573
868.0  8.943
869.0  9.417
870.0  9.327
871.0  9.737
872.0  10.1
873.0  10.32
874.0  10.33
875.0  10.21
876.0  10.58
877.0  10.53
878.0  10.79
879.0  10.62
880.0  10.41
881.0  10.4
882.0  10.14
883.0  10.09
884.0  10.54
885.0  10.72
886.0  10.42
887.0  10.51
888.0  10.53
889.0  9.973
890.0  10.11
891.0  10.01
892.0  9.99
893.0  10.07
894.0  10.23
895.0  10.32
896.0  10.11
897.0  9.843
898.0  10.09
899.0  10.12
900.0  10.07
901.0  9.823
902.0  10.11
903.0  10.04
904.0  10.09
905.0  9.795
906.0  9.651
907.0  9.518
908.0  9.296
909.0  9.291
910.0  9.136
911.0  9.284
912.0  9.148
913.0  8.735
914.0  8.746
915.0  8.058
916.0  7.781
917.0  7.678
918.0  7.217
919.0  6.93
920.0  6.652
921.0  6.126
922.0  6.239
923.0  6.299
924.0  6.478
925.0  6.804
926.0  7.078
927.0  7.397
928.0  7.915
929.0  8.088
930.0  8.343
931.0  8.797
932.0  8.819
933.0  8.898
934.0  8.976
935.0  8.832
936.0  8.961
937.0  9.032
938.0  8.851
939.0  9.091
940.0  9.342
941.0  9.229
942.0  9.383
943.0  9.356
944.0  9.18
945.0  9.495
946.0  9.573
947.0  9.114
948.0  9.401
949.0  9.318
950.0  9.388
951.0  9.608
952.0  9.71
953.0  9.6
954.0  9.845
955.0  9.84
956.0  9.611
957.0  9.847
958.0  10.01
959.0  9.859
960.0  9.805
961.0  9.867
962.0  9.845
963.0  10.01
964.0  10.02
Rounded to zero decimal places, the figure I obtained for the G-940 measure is 4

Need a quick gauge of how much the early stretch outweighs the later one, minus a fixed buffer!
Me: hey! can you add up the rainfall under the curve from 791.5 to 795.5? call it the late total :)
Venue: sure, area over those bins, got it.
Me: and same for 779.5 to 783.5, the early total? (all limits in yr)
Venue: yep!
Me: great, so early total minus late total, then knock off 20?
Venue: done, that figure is -18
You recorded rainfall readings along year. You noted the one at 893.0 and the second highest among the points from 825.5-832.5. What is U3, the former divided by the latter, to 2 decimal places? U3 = 0.96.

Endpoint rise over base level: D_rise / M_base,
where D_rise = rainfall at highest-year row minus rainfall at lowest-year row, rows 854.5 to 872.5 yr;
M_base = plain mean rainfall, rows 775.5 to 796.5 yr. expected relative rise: 0.40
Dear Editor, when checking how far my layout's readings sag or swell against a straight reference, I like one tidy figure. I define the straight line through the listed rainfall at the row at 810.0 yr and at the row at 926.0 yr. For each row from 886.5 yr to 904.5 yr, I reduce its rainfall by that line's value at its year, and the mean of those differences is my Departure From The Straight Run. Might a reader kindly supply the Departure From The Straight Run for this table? 2.0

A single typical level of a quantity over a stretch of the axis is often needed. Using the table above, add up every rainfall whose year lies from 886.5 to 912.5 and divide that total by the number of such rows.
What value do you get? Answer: 9.9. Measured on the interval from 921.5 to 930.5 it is 7.2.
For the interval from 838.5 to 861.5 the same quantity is 6.9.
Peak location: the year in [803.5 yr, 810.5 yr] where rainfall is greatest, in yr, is 809.0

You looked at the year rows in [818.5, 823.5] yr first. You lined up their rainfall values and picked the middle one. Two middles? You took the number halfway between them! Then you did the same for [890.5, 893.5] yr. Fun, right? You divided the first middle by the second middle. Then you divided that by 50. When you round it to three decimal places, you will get 0.021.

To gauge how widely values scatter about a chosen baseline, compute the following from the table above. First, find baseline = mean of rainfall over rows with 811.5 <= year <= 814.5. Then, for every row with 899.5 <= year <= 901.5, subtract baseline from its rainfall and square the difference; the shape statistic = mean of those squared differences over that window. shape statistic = 2.2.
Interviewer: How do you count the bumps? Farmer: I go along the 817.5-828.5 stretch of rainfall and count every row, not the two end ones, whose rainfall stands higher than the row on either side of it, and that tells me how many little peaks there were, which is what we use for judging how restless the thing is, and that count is 3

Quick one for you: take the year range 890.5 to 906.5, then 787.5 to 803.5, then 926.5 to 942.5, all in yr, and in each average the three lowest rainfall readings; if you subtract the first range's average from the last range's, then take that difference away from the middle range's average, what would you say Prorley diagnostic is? 12.2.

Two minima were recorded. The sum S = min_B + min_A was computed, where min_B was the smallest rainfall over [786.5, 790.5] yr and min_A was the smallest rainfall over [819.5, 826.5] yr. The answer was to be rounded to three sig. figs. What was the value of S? 20.4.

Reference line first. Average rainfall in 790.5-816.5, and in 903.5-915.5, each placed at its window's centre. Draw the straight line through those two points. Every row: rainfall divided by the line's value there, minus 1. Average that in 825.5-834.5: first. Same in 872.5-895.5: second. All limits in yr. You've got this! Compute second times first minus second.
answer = -0.081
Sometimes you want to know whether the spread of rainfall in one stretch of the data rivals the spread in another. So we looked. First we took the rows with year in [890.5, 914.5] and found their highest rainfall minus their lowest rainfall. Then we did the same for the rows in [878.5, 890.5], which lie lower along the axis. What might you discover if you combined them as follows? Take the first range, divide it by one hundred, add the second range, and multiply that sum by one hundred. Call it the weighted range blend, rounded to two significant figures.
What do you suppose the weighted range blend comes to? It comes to 76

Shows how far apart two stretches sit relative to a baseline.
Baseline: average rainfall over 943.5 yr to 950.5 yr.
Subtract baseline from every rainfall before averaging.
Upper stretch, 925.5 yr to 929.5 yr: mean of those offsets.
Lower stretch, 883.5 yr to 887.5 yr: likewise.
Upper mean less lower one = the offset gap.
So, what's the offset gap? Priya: -2.9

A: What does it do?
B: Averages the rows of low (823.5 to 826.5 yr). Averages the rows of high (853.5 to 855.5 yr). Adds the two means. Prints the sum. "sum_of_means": 16.2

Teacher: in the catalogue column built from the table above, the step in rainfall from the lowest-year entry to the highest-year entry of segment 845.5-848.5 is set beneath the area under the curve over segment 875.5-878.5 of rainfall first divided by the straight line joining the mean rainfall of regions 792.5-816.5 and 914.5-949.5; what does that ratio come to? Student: -14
